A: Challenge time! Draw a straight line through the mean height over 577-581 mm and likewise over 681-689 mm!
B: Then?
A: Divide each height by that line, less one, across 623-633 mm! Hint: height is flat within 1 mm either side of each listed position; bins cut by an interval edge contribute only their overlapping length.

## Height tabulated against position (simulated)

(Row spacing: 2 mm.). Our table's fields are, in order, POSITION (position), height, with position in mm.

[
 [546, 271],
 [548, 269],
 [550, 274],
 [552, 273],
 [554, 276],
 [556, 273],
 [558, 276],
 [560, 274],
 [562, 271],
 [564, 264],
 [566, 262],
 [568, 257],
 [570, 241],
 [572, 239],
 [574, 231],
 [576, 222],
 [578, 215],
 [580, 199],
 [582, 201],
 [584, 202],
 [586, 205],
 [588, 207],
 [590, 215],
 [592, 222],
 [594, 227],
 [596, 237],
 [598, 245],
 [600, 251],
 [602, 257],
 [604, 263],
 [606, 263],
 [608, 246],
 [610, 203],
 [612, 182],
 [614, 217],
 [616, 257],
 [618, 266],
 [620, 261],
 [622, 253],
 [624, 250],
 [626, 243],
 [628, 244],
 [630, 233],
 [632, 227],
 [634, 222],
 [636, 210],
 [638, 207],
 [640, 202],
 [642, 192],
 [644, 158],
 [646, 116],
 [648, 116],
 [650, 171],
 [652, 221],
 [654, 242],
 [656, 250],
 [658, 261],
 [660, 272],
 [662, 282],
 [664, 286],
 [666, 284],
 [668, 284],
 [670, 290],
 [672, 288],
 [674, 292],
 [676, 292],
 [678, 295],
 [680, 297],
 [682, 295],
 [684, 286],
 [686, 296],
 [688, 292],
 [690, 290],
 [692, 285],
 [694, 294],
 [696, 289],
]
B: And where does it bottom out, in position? 632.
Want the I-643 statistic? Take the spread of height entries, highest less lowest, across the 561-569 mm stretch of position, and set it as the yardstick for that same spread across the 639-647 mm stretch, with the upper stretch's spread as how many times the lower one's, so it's 6.1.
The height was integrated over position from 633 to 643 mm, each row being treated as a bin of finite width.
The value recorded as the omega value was 2066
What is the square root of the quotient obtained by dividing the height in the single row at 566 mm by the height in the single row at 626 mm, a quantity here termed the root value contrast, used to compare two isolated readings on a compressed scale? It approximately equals 1.04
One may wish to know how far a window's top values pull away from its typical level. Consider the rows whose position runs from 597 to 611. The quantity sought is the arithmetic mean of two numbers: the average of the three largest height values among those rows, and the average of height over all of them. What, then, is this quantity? 254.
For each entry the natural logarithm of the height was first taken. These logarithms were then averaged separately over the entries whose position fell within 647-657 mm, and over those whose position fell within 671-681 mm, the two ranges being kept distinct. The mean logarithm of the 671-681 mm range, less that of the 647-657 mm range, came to 0.42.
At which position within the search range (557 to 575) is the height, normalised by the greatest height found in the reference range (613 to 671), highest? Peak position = 558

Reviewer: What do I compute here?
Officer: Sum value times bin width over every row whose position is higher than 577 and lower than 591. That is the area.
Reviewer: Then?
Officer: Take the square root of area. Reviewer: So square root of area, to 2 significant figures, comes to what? 54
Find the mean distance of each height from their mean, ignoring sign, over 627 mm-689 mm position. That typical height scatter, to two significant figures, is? 43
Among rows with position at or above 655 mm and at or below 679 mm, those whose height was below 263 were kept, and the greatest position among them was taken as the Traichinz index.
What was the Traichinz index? 658 mm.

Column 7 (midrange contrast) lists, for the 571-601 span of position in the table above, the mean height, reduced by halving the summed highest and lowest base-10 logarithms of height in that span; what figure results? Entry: 219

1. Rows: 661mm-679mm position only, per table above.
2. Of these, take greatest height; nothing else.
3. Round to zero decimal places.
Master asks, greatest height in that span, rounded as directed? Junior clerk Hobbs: 295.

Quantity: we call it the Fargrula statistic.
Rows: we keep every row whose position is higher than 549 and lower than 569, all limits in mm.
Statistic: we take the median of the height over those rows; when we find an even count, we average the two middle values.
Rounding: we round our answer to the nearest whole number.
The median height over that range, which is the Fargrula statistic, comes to 273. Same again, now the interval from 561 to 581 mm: 240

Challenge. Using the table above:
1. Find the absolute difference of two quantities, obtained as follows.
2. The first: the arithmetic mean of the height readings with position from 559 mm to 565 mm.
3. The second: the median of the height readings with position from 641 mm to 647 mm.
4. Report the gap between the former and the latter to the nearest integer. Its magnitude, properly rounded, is 112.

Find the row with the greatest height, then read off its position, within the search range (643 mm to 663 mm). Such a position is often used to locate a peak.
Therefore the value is 662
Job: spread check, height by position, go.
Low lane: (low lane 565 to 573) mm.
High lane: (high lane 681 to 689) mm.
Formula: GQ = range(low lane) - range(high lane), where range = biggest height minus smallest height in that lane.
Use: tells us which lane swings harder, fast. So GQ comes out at 13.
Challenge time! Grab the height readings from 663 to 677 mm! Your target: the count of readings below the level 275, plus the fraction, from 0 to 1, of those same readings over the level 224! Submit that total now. 1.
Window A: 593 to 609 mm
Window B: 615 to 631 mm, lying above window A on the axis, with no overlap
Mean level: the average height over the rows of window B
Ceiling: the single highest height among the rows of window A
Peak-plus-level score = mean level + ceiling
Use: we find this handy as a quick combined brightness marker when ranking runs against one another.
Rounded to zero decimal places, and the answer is 514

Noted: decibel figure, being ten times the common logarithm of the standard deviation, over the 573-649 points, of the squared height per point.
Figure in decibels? 41.5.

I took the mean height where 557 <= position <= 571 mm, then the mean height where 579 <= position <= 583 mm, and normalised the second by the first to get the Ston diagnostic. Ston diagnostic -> 0.76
